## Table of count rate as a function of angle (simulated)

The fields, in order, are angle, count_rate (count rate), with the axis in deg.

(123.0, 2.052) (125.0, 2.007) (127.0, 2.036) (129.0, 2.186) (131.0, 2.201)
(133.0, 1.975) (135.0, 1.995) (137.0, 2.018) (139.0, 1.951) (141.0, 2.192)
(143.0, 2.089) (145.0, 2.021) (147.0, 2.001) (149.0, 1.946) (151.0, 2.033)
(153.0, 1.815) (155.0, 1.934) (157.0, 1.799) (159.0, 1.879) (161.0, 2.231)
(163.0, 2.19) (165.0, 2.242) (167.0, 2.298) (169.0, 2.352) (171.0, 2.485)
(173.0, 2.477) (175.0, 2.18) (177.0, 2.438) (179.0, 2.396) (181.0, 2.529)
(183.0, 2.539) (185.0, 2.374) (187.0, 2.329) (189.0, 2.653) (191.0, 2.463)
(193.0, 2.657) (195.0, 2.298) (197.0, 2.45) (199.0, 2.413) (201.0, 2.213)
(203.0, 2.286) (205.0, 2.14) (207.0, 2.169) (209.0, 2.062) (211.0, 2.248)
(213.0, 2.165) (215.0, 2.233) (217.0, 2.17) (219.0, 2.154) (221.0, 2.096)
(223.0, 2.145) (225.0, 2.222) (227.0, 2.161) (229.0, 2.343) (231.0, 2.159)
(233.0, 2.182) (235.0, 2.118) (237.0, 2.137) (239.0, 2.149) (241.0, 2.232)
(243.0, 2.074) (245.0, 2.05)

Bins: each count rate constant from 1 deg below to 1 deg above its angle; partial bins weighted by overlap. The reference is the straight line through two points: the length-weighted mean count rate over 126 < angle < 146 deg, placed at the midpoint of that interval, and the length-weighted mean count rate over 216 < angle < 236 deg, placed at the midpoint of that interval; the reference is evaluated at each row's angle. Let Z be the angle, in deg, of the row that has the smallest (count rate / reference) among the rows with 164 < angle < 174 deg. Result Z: 165.0 deg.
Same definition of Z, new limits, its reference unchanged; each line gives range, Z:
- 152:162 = 157.0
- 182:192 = 187.0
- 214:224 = 221.0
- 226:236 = 235.0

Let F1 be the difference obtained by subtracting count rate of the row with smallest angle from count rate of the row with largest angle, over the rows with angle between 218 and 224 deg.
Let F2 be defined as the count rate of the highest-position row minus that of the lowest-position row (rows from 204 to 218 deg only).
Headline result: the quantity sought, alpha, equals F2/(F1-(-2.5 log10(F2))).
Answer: -0.01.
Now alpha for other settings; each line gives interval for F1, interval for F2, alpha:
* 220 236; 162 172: -0.23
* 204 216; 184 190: -0.22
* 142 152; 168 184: -0.10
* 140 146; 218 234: -0.01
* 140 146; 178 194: -0.16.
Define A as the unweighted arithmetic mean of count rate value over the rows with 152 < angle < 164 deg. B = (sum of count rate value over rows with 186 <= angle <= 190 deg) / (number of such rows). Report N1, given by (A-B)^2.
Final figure 0.27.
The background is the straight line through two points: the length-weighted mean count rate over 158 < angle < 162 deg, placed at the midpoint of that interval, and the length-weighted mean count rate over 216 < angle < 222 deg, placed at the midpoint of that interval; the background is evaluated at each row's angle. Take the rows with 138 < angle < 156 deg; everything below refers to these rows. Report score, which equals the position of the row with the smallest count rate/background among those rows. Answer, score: 153.0 deg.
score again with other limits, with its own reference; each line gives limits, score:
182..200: 195.0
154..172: 157.0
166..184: 175.0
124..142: 139.0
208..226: 209.0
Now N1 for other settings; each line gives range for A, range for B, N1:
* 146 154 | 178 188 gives 0.23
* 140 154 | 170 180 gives 0.15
